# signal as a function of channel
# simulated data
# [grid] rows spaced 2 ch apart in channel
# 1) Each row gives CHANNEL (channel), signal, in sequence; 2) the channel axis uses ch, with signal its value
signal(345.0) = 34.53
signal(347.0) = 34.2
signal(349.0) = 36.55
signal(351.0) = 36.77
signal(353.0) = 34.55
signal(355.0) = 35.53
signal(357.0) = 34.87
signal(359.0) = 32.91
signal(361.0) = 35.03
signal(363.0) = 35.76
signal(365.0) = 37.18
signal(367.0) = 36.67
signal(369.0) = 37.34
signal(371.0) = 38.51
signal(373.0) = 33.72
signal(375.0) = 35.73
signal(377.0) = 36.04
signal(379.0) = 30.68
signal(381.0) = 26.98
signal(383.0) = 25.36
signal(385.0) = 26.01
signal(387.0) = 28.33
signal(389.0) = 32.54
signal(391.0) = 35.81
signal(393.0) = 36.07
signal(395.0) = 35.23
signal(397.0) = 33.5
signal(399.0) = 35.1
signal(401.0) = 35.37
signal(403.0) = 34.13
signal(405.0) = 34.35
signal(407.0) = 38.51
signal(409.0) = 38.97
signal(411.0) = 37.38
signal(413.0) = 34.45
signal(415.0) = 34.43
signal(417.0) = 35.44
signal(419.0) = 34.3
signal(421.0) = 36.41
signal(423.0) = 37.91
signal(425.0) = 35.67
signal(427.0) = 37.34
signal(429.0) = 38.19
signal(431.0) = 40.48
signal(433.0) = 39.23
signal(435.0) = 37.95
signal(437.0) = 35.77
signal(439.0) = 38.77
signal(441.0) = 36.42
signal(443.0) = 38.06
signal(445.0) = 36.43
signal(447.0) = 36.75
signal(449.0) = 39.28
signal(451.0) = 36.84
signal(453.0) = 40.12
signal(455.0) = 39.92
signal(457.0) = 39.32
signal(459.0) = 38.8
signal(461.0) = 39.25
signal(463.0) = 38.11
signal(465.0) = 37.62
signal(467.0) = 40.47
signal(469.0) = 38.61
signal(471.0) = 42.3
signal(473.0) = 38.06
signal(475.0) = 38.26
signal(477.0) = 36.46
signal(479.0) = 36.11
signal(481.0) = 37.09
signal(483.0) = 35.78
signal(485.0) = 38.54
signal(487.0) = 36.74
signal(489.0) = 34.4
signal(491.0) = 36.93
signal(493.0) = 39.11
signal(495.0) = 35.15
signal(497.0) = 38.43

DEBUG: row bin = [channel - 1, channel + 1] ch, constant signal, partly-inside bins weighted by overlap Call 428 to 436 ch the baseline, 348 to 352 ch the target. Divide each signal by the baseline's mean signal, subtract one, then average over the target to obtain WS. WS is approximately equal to -0.059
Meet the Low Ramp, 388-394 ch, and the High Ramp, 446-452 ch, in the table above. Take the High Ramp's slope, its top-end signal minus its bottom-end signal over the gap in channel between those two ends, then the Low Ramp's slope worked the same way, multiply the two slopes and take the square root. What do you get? 0.14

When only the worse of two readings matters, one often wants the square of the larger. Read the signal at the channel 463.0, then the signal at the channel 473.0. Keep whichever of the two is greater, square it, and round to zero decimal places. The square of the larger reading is 1452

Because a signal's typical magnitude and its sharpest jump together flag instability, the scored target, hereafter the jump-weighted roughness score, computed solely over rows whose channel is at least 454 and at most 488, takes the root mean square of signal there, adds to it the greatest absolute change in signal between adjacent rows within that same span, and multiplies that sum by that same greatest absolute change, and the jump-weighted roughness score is 181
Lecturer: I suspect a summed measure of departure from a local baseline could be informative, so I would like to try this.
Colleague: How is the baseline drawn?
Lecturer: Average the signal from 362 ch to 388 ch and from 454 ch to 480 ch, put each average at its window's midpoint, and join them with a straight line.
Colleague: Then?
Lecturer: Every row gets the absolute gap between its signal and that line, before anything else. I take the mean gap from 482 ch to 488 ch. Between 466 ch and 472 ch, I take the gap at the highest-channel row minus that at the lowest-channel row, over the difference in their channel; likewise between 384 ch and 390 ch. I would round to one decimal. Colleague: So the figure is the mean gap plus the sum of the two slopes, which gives 1.6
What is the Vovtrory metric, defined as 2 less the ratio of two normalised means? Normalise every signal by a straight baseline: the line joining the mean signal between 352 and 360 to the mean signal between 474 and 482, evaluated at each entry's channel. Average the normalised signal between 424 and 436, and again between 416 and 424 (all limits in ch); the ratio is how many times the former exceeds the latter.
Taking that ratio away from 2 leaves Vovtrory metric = 0.95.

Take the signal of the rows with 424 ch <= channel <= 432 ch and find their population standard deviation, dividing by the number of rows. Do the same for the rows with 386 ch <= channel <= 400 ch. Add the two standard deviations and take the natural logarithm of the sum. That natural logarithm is 1.4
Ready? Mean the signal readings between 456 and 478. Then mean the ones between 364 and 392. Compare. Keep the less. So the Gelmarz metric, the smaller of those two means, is 32.9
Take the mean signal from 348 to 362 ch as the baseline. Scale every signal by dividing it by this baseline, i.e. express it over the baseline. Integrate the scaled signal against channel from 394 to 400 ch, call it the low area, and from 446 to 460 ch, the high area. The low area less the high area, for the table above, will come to -10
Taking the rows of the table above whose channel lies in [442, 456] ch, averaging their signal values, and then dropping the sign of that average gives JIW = 38.2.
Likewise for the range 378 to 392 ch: 29.4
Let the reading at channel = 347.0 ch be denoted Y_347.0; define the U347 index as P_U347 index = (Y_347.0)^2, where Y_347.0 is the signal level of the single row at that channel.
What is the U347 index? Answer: 1170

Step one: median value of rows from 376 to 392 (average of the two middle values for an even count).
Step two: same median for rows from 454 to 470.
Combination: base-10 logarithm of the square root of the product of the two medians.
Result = 1.53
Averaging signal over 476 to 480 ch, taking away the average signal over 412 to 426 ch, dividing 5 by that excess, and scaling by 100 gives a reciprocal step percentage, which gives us 650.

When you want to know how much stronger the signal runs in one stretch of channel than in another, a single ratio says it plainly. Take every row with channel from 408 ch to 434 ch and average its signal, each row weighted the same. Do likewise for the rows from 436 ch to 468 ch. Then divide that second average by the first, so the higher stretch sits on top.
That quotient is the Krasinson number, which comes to 1.04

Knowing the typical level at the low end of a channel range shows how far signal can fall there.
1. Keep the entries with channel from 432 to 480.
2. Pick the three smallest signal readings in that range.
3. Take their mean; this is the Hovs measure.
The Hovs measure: 36.1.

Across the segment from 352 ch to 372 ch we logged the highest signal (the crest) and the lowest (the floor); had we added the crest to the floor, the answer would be 71.4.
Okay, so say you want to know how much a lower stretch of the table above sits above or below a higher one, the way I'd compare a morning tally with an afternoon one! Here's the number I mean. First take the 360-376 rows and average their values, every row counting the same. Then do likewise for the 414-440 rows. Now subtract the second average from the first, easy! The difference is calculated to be -1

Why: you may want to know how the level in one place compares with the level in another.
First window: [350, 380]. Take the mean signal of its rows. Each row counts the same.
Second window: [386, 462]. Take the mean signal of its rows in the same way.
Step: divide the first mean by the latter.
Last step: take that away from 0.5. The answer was -0.47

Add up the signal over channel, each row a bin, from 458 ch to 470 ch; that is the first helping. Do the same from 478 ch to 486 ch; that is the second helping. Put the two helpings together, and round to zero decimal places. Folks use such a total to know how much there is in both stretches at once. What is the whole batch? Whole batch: 761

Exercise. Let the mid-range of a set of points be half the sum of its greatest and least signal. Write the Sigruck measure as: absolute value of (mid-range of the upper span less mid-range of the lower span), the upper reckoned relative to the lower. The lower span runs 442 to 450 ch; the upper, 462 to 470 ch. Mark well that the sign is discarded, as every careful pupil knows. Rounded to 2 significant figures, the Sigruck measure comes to 1.2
